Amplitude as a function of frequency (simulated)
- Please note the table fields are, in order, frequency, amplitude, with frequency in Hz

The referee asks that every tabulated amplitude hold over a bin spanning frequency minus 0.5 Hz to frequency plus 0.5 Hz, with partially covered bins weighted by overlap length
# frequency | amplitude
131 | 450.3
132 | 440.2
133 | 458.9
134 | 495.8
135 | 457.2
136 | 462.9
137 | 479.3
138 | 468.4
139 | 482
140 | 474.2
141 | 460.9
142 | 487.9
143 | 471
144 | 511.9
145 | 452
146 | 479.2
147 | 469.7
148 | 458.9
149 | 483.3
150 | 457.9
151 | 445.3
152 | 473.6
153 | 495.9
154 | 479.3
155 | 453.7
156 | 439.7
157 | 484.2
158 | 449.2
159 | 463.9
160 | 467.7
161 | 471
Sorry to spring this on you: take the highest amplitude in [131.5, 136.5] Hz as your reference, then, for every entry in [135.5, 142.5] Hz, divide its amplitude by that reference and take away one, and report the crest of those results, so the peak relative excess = -0.016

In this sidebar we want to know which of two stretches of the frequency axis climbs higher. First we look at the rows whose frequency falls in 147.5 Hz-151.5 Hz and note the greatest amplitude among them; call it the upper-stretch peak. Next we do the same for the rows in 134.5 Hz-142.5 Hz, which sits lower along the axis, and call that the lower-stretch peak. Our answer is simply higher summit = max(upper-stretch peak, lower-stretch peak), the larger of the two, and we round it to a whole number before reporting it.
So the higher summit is 488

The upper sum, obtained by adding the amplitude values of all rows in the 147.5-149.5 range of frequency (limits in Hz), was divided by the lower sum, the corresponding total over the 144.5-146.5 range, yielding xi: 1.01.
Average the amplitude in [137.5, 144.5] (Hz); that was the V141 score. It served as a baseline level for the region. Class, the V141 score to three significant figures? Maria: 479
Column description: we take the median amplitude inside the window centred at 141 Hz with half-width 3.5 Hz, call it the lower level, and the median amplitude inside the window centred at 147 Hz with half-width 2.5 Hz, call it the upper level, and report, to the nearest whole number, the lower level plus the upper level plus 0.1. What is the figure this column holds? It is 944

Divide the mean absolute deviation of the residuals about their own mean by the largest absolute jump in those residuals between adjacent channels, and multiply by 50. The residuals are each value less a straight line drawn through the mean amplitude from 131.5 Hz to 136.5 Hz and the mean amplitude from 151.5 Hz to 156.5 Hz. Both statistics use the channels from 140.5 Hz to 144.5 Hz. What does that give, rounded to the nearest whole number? 21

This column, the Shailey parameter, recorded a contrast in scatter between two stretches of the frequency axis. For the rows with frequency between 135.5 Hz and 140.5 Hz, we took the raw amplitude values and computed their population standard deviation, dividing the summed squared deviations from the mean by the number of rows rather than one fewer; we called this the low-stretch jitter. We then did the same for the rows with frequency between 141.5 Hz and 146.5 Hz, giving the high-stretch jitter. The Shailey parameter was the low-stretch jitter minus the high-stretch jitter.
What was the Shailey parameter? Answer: -12.7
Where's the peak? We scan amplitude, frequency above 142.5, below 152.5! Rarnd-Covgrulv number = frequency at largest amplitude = 144 Hz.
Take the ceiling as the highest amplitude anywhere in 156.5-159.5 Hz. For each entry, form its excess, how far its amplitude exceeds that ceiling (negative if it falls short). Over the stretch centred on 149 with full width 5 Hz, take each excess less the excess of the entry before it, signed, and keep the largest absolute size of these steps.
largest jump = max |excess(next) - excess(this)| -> 25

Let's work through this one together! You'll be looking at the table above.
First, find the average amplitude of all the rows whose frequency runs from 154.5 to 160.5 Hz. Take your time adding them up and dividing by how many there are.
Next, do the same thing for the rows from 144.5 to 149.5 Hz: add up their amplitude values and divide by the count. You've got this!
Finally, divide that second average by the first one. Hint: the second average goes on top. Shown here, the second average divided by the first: 1.02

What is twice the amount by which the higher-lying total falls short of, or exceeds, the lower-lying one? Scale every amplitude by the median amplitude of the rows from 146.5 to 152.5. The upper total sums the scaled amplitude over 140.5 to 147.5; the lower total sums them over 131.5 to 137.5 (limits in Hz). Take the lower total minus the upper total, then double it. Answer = -2.3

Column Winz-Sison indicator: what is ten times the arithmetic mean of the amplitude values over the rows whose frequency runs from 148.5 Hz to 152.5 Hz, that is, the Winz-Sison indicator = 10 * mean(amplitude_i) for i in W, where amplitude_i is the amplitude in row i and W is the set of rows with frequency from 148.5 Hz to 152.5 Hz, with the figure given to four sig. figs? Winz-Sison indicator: 4650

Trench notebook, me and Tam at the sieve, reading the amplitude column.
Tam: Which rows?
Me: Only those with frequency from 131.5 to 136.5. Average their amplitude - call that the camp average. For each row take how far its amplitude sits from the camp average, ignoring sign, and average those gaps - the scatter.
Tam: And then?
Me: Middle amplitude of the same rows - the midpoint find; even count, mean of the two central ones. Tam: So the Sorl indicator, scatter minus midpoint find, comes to -446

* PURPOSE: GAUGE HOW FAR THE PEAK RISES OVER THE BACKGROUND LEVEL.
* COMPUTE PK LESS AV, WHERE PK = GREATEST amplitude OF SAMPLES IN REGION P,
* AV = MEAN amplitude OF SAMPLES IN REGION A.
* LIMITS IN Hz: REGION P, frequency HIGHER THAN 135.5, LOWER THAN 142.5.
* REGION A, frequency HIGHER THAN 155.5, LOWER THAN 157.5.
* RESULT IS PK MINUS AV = 26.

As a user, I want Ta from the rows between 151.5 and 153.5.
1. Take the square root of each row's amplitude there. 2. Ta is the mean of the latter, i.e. 22.0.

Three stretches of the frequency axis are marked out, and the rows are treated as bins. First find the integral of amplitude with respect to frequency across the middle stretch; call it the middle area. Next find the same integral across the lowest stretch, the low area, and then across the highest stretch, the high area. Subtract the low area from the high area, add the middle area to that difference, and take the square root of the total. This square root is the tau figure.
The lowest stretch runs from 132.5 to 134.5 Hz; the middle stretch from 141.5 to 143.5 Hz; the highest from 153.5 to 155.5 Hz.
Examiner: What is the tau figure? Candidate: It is 30.6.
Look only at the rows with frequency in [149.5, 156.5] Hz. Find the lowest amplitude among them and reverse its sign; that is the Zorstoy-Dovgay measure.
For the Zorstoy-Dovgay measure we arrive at -440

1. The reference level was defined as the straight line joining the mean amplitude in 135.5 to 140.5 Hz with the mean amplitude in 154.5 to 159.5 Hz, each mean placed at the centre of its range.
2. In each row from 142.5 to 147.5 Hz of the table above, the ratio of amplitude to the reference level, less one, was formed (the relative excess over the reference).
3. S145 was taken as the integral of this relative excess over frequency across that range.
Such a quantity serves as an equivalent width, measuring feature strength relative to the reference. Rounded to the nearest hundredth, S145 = 0.10 Hz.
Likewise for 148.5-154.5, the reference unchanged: 0.13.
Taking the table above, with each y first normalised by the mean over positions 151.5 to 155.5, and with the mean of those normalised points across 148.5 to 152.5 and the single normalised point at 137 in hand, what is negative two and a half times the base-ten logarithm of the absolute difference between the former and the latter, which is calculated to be 3.8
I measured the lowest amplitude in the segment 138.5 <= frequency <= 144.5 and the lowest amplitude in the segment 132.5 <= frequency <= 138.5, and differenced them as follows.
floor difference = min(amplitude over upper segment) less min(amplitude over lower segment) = 3.7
